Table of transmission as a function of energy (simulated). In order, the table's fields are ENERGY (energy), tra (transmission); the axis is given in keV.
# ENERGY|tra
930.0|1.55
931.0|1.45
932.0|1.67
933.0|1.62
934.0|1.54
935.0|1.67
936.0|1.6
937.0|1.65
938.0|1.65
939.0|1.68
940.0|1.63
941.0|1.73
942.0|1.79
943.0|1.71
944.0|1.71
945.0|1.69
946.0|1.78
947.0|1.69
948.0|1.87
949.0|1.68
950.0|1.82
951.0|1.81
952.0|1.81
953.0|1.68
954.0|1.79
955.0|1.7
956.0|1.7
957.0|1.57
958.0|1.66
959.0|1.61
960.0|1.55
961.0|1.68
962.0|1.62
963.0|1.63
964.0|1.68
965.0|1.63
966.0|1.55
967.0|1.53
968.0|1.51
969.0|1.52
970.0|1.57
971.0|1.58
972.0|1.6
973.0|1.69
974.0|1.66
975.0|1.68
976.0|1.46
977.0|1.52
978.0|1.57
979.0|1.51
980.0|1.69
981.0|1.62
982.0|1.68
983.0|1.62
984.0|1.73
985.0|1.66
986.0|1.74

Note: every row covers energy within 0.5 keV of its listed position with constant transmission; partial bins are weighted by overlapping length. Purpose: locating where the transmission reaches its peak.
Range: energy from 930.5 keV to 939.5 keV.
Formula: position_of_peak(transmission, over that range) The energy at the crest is 939.0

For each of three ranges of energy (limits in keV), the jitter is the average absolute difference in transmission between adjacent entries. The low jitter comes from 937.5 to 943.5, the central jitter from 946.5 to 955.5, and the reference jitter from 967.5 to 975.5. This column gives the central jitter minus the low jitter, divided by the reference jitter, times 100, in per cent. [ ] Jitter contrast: 129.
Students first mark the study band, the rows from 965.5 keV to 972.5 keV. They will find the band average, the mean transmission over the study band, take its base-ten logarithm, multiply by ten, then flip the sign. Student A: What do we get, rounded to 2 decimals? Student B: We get -1.91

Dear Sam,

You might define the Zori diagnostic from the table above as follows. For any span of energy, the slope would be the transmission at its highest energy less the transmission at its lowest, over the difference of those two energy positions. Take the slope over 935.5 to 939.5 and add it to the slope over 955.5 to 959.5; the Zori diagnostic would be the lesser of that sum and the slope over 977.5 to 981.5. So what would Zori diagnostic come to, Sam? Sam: 0.00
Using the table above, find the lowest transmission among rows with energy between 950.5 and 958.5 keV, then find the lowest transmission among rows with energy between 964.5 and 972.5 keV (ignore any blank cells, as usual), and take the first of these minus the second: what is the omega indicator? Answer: 0.06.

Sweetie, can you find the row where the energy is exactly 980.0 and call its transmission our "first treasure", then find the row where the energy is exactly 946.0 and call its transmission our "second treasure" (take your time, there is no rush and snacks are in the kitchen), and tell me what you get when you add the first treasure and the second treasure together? 3.47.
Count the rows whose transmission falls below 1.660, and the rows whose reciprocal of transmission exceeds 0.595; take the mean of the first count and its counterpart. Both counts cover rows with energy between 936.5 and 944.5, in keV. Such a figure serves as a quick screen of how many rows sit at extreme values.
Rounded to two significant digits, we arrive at 3.5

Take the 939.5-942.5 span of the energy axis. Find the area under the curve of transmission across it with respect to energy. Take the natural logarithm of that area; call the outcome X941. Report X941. 1.64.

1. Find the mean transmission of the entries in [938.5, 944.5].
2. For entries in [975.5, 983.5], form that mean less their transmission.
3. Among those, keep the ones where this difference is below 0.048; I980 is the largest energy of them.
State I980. 982.0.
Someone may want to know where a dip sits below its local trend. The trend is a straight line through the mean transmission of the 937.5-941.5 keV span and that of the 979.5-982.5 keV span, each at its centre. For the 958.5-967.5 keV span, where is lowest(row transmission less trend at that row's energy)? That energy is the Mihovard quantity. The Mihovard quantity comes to 967.0 keV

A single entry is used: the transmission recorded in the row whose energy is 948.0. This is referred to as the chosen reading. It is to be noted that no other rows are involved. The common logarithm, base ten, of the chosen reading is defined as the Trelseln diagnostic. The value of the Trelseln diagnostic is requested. 0.272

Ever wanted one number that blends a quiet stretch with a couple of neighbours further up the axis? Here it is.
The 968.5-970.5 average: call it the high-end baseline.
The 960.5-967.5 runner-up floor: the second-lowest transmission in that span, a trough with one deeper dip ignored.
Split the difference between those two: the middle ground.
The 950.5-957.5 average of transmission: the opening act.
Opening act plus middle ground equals 3.27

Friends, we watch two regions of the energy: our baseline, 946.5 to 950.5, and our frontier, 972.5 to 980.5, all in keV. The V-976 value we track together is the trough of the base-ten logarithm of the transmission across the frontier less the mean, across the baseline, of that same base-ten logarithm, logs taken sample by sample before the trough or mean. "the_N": -0.082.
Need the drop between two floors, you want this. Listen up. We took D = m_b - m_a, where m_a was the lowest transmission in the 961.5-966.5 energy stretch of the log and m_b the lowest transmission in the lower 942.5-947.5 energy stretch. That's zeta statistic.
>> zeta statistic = 0.14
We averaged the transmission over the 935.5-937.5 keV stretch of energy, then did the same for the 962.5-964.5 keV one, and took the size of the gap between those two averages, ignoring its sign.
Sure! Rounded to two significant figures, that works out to 0.030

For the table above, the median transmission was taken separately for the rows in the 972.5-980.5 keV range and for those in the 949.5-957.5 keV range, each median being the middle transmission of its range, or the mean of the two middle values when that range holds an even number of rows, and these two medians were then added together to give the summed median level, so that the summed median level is 3.36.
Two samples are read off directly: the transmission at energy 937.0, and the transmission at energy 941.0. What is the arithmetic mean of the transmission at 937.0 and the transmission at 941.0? 1.69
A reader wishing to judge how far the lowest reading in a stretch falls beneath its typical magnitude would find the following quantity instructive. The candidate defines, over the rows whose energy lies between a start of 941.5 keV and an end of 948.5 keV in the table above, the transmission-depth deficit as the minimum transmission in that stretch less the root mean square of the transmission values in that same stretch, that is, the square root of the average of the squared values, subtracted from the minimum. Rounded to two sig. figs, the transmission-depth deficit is -0.060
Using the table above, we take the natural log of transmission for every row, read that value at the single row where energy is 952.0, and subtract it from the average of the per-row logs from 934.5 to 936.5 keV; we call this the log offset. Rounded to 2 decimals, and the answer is -0.10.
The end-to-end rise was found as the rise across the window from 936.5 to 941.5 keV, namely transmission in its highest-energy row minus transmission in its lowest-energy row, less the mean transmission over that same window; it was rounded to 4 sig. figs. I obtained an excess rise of -1.588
